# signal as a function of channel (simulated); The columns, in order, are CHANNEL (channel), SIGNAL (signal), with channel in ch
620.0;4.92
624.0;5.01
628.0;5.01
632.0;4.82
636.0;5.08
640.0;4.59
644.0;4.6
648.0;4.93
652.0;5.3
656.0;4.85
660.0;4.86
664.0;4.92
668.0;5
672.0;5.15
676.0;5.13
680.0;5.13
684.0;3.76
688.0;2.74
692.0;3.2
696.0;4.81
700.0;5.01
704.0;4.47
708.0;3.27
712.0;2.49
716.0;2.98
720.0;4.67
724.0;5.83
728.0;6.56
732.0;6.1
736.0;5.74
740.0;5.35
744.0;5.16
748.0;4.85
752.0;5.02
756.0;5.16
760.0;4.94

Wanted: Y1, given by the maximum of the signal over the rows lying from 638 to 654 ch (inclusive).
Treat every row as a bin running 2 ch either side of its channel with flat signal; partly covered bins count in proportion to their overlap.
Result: 5.3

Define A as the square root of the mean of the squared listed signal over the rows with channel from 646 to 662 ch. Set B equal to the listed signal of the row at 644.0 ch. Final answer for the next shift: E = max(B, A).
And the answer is 4.99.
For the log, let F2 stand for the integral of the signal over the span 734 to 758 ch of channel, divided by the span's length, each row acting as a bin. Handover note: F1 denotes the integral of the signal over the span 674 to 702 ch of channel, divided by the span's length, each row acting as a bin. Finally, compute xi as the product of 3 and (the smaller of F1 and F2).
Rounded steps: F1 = 4.3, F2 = 5.2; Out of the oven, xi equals 12.8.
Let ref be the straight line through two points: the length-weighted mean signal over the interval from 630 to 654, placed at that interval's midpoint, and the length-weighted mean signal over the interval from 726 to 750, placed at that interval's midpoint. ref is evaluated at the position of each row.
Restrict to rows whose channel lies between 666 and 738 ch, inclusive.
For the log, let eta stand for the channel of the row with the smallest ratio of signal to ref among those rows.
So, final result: 712.0 ch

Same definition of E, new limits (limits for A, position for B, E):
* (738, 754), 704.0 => 5.10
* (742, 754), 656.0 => 5.01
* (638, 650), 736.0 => 5.74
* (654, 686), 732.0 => 6.10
